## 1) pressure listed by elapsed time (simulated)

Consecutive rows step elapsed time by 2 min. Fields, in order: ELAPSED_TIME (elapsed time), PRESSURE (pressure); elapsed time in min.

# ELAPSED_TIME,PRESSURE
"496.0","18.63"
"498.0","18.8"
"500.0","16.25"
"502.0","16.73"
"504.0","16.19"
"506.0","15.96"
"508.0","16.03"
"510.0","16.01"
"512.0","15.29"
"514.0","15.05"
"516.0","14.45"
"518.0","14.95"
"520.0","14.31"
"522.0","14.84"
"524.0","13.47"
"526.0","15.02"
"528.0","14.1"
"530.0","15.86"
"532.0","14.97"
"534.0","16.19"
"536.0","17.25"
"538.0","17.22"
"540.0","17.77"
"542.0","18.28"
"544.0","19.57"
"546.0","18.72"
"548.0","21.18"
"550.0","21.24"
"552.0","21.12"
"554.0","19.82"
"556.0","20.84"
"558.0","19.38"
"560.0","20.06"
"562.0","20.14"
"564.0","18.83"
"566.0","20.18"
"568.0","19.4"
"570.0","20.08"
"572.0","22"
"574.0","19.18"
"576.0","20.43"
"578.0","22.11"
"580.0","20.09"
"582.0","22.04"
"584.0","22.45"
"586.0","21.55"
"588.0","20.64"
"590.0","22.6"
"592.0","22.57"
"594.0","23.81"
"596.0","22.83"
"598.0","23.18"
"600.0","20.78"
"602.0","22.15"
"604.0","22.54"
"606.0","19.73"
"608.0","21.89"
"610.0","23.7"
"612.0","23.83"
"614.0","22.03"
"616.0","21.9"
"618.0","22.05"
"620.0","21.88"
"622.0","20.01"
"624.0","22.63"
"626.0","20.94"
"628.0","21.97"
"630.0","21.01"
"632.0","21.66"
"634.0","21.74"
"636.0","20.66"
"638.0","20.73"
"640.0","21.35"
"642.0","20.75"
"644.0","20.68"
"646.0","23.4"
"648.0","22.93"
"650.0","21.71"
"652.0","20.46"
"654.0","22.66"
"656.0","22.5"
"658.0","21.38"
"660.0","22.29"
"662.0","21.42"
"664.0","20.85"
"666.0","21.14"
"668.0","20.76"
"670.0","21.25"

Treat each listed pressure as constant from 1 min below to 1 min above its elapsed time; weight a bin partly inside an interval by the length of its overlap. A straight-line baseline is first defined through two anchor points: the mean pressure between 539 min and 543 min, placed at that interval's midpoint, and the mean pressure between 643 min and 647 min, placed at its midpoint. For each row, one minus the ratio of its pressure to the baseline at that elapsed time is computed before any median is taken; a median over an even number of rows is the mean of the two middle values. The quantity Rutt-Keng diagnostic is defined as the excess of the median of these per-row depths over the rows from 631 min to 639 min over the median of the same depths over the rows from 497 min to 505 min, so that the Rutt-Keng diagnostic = 0.02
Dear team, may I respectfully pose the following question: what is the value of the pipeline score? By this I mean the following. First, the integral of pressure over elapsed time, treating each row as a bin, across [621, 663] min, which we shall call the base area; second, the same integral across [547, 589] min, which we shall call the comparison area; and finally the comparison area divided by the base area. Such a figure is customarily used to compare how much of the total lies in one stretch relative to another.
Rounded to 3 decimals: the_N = 0.956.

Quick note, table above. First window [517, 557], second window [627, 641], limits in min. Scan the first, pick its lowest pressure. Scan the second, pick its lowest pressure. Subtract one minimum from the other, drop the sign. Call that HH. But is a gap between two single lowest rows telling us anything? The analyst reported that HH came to 7.2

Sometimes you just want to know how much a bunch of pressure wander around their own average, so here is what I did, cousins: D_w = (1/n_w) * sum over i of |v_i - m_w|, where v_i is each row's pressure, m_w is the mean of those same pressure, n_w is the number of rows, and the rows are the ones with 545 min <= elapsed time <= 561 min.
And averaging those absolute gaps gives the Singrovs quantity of 0.80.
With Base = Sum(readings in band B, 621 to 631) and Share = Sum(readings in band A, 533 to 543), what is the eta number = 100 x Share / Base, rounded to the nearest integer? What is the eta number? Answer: 81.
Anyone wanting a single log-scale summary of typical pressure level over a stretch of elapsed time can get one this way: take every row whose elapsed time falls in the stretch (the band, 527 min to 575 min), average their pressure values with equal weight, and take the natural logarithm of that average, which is 2.94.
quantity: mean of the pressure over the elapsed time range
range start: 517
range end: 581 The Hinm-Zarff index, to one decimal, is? 18.4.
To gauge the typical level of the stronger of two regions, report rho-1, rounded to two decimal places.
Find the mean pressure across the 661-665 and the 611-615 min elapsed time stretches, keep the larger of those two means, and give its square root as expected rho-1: 4.79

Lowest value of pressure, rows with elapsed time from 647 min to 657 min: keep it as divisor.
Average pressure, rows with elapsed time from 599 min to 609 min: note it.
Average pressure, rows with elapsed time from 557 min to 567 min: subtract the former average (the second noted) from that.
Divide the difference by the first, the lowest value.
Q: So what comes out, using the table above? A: -0.08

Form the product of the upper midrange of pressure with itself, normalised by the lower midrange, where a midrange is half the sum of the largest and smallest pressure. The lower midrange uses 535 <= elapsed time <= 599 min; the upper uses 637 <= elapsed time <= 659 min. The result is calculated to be 23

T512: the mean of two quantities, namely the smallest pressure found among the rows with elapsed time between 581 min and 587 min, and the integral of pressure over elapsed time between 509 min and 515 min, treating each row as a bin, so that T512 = 57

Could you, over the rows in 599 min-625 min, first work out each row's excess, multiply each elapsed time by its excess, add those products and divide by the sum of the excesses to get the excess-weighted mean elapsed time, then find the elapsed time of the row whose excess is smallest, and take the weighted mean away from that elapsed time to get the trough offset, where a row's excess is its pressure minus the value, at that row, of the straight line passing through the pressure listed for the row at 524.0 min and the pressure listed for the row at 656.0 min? 11.4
